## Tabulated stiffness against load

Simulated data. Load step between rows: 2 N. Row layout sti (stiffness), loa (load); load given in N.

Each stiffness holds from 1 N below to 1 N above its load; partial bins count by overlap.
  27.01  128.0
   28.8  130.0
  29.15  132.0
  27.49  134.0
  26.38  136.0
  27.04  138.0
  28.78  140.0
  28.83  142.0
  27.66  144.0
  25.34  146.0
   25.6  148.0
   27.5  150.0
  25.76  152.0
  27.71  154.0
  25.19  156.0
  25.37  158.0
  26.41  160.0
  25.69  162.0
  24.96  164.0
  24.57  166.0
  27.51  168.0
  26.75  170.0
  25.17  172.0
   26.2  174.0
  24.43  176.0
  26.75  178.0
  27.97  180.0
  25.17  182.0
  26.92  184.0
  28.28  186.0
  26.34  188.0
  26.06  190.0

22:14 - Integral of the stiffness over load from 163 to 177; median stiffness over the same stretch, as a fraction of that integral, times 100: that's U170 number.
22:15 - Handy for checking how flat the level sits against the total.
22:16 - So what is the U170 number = 7.01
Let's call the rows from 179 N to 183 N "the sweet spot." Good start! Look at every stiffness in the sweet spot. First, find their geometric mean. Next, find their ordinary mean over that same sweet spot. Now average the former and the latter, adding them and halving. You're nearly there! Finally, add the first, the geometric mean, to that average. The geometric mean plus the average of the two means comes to 53.1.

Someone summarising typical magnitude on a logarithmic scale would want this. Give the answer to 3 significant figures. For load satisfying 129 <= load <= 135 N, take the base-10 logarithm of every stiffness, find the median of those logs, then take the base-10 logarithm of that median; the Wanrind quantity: 0.164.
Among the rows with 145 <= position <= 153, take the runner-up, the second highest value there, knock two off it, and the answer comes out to 23.8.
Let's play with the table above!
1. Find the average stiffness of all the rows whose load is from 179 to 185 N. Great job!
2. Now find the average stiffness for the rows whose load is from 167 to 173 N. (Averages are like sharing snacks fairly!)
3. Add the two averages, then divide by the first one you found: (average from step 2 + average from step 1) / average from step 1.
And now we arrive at 1.99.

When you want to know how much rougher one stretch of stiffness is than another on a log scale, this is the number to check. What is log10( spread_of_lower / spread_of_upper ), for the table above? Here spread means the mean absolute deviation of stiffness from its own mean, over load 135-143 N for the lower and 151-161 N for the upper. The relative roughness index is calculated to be 0.13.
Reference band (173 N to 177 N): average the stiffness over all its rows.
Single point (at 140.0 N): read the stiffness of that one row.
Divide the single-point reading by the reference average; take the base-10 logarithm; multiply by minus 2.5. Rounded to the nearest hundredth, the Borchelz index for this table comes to -0.14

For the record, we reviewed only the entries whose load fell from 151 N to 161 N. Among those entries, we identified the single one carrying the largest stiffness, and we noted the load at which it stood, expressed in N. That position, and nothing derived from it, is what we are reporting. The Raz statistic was 154.0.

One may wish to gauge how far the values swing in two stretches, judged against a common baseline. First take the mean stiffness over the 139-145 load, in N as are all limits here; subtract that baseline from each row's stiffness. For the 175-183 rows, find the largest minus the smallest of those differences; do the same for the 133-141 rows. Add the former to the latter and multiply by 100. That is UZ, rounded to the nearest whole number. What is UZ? 594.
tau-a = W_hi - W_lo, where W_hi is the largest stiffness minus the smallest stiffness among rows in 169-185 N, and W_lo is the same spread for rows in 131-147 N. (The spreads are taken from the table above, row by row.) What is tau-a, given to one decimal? -0.3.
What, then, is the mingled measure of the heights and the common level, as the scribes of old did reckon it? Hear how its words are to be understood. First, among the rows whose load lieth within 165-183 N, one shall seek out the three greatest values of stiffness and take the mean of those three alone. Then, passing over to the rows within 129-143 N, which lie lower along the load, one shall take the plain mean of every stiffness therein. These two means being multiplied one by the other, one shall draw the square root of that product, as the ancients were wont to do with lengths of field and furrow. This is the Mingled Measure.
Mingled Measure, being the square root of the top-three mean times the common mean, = 27.7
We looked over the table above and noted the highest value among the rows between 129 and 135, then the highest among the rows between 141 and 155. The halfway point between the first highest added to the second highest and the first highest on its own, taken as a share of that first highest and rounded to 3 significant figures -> 1.49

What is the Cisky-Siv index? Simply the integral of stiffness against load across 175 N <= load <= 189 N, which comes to 372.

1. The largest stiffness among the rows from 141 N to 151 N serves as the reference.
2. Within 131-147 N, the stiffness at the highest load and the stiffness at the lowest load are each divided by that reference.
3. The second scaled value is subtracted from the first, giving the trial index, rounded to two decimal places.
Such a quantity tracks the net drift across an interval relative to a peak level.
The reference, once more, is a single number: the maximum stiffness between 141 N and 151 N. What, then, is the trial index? -0.13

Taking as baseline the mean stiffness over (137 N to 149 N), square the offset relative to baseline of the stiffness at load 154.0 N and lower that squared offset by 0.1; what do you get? 0.2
